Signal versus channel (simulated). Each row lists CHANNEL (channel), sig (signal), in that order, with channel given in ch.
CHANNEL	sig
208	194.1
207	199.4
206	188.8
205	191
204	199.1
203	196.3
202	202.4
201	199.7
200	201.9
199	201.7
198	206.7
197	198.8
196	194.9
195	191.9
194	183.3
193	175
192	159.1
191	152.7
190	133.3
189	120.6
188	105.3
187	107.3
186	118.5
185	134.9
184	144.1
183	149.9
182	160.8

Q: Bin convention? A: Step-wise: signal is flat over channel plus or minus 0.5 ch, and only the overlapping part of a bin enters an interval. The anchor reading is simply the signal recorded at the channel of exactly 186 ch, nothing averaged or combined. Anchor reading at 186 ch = 118.5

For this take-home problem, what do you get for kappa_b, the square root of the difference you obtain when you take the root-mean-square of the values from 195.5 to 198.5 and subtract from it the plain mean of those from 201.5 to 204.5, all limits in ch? 1.0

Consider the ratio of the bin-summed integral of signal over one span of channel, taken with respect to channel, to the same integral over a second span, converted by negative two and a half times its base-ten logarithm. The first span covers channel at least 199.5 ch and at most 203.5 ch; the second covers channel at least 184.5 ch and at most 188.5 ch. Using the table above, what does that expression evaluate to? -0.59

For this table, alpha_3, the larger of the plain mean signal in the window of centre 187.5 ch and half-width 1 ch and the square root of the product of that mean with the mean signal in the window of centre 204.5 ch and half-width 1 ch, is 144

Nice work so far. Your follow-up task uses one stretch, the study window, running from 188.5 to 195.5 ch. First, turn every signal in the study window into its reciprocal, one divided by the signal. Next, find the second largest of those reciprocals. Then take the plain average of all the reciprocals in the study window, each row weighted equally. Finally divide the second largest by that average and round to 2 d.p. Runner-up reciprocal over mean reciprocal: 1.17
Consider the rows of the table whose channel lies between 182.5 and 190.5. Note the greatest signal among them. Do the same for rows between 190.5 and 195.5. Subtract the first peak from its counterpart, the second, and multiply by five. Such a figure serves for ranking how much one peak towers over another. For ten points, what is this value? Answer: 210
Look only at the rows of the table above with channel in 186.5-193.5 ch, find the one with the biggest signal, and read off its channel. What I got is 193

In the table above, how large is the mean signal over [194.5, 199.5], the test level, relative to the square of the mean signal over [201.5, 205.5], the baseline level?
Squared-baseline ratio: 0.0051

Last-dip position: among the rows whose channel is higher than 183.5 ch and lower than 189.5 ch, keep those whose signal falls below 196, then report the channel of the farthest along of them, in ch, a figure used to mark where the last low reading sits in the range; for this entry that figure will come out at 189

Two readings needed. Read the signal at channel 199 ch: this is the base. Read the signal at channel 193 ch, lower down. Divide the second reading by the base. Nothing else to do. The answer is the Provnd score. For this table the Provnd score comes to 0.87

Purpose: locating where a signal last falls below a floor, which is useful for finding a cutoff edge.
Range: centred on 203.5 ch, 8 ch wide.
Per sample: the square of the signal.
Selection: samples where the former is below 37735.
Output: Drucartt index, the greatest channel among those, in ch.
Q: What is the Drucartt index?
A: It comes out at 206 ch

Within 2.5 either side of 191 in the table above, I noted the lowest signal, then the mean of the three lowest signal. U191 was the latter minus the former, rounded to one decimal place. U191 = 14.9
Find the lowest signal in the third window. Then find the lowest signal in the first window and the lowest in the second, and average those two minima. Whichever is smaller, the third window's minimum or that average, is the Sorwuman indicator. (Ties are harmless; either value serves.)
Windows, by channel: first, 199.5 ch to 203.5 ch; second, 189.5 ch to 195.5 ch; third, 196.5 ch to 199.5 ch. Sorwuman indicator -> 165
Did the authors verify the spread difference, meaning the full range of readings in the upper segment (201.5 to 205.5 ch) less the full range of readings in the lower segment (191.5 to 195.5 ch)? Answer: -21.4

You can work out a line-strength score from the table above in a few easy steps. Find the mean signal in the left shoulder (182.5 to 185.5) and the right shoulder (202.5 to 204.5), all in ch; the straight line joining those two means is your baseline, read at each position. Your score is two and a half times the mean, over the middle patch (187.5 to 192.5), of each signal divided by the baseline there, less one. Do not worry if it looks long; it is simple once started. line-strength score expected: -0.41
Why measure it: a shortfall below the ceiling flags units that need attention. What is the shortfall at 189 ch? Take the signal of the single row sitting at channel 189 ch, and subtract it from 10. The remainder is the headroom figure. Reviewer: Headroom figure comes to -111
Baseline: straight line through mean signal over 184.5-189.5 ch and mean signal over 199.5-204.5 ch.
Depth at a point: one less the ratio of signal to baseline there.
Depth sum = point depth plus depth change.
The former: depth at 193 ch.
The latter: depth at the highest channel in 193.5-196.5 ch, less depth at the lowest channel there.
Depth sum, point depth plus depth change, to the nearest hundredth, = -0.16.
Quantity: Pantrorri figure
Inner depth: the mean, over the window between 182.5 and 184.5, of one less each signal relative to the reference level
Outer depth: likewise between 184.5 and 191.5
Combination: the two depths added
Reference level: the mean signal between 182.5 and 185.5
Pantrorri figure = 0.1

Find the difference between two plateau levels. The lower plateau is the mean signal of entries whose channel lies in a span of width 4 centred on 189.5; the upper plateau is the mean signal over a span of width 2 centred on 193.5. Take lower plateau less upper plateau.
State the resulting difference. -51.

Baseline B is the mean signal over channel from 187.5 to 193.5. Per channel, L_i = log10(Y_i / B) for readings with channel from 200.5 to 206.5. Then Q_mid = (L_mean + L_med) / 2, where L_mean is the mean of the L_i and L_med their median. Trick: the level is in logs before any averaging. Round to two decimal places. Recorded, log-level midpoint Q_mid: 0.15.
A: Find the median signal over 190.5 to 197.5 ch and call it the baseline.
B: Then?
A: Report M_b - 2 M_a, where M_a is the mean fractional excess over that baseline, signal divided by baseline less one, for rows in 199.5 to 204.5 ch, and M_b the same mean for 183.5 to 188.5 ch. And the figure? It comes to -0.52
